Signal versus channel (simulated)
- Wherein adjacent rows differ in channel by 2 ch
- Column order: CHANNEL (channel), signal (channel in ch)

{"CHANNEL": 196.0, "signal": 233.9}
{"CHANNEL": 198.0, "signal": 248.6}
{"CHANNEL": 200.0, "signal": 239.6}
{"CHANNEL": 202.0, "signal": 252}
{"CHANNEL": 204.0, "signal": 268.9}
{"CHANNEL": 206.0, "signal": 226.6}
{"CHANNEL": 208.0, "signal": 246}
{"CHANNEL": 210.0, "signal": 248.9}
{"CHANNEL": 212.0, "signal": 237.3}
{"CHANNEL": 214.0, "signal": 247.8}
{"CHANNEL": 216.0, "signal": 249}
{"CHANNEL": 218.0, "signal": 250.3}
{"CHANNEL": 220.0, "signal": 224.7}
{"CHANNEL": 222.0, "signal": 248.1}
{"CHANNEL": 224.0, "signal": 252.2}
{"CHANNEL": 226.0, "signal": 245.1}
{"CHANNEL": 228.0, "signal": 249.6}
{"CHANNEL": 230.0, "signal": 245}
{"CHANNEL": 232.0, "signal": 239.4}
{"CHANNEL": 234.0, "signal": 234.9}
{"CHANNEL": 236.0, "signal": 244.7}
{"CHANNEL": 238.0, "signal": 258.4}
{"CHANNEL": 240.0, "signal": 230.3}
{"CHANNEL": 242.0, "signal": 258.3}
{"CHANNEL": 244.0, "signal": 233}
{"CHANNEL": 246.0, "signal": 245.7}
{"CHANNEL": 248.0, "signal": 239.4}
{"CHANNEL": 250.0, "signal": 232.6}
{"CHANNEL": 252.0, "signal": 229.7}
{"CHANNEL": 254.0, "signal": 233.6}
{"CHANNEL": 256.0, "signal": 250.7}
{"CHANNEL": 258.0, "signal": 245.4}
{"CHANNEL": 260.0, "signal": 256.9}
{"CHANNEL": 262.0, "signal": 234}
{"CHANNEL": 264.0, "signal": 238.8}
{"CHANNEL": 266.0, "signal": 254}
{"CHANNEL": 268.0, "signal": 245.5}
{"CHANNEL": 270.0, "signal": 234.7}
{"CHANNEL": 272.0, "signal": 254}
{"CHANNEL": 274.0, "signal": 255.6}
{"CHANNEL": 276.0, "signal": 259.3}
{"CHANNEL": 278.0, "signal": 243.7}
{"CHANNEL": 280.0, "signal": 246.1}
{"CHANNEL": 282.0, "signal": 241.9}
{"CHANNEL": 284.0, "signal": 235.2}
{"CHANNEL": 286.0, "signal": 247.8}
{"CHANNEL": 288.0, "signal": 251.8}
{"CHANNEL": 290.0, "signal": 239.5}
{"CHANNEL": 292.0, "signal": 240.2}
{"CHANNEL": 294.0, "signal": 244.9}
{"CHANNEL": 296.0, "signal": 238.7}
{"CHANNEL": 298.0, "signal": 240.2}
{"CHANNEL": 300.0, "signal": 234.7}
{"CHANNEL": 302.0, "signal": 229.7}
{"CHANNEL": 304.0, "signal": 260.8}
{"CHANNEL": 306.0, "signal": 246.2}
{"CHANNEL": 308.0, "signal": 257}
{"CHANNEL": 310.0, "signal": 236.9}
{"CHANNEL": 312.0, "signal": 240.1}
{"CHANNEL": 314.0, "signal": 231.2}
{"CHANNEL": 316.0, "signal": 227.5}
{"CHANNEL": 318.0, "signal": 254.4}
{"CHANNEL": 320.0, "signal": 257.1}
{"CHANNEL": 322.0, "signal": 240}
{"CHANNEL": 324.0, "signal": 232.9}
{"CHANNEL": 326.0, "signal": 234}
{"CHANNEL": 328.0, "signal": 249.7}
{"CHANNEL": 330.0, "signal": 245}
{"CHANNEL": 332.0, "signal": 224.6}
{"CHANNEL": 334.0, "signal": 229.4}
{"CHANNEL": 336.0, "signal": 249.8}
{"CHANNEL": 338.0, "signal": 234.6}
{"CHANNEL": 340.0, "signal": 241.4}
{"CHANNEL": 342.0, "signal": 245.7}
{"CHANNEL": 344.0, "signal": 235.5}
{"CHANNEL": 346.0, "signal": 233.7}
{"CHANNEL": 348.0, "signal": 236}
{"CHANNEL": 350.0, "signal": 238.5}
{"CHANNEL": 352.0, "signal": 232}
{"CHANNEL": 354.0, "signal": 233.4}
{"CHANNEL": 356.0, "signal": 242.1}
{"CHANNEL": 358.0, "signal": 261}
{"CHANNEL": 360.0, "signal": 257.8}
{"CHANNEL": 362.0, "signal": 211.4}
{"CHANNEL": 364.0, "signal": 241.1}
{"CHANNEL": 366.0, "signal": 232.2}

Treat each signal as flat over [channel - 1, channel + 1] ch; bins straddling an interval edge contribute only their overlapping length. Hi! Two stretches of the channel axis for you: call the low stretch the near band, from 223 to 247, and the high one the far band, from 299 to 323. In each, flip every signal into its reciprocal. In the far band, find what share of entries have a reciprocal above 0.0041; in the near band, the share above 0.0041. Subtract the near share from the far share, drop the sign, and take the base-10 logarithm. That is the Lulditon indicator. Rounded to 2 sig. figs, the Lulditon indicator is -0.60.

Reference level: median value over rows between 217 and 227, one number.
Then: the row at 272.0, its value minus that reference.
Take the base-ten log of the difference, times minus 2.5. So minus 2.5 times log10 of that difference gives -1.9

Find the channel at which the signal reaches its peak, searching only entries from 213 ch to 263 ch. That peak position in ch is 238.0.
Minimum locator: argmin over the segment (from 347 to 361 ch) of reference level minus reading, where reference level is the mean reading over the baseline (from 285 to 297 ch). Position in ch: 358.0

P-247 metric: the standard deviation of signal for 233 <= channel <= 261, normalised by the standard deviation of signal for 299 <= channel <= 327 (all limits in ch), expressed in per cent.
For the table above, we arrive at 93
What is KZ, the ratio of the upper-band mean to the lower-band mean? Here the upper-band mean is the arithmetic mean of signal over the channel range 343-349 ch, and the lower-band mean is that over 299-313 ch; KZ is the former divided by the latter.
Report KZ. 0.96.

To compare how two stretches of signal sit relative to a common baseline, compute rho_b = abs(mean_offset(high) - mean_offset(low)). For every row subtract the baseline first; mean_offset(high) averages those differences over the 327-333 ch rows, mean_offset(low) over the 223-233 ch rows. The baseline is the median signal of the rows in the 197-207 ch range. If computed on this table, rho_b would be 6.5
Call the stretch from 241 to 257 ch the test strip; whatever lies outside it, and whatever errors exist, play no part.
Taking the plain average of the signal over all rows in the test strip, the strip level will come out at 240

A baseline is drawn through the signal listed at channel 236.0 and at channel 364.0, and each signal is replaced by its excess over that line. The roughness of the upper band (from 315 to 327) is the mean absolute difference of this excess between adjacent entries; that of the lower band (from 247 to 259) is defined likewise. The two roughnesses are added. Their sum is 18.2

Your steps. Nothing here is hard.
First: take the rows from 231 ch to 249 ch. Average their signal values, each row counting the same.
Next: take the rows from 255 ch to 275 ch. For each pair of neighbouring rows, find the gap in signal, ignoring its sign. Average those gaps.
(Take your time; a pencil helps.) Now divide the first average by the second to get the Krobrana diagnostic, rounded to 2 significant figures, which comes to 22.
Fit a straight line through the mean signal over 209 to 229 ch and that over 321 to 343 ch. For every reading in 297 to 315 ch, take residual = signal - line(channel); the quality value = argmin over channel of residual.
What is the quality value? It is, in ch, 302.0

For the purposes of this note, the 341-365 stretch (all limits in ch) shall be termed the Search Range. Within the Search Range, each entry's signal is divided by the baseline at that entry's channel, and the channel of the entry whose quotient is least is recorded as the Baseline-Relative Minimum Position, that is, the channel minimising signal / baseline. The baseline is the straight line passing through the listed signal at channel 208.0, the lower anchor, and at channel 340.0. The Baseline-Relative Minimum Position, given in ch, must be 362.0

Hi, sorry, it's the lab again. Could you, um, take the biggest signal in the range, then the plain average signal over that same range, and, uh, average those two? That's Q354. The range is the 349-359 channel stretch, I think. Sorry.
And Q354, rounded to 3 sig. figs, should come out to 251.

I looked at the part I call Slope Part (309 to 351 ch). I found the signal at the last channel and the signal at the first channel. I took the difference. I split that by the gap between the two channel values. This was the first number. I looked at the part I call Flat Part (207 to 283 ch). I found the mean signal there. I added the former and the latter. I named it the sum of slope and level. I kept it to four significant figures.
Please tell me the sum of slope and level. 244.4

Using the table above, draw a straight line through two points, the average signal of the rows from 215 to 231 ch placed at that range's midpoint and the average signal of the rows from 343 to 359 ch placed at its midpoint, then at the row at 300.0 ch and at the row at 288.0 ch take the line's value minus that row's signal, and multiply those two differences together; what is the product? -66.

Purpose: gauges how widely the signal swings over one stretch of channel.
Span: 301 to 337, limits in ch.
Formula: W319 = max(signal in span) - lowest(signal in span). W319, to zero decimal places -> 36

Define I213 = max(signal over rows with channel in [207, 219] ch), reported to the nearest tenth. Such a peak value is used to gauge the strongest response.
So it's 250.3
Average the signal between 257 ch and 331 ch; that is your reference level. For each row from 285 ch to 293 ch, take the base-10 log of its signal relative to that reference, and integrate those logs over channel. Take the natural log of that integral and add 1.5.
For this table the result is -2.9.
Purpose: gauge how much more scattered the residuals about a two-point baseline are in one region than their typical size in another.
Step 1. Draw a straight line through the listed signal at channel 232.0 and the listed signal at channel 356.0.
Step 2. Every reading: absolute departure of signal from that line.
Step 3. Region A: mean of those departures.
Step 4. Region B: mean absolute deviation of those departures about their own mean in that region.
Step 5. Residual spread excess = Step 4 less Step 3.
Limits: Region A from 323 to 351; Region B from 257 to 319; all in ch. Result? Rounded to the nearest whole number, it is -2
